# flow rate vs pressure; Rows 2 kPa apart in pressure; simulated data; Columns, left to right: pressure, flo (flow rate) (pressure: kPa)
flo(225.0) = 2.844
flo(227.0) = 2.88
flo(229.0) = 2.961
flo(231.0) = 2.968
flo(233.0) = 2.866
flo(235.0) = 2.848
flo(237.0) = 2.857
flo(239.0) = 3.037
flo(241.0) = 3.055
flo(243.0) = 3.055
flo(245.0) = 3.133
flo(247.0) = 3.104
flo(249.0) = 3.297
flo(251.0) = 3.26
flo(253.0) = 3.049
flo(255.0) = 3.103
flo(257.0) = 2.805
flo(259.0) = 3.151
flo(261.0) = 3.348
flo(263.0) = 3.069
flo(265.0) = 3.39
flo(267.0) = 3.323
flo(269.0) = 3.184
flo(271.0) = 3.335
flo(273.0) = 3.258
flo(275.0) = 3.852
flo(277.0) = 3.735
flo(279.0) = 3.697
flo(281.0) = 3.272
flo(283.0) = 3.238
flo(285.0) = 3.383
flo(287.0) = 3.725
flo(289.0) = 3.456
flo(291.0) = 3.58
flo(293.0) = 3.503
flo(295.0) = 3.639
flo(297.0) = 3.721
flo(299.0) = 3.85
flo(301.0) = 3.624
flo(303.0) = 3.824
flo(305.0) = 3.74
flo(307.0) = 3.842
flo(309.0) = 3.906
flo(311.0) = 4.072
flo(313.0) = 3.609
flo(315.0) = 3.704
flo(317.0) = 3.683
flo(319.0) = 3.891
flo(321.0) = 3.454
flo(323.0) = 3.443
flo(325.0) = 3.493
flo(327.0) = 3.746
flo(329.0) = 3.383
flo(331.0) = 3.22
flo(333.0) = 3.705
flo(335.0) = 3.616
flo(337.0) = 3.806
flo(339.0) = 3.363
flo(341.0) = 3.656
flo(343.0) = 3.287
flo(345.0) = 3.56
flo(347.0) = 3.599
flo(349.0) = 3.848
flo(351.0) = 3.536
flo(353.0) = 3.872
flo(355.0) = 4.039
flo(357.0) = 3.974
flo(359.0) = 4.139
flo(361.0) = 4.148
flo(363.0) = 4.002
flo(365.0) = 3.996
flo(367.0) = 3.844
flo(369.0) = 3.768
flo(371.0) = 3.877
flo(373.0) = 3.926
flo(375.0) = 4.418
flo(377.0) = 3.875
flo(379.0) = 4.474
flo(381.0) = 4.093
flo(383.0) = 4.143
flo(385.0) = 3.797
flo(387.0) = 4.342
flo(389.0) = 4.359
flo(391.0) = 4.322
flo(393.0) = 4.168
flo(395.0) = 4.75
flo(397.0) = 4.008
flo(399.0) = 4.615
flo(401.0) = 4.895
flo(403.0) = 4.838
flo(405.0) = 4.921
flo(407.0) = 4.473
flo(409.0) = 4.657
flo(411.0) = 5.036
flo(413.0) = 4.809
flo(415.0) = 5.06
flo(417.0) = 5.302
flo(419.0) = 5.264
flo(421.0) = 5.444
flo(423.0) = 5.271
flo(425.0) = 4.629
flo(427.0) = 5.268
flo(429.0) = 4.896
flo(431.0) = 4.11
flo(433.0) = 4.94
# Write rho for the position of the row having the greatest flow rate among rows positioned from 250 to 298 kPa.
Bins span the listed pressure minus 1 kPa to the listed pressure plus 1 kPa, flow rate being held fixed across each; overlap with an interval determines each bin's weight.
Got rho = 275.0 kPa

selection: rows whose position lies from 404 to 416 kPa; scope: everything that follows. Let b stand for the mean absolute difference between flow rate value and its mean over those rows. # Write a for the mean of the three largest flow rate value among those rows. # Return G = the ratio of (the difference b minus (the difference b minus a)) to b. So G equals 27.9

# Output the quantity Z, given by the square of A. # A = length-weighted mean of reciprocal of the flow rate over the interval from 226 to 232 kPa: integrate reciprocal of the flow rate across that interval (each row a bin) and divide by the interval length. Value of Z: 0.12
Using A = 0.34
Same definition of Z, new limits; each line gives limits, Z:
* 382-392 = 0.06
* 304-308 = 0.07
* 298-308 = 0.07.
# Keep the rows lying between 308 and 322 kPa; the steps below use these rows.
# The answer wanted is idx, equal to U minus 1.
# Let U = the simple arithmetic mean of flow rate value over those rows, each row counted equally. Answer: 2.8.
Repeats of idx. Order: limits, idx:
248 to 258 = 2.1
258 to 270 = 2.2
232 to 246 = 2.0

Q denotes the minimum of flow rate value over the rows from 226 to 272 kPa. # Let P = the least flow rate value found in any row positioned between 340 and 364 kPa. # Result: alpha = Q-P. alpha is -0.5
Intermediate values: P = 3.287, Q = 2.805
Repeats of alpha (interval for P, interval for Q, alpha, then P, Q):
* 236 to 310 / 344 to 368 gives 0.7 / 2.805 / 3.536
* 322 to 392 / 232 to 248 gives -0.4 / 3.22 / 2.848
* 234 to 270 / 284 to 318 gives 0.6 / 2.805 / 3.383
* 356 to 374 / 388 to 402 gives 0.2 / 3.768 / 4.008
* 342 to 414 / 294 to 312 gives 0.3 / 3.287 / 3.624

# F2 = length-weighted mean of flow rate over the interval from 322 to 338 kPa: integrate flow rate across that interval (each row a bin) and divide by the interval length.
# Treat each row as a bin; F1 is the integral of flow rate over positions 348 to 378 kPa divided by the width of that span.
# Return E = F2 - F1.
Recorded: -0.40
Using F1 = 4.0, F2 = 3.6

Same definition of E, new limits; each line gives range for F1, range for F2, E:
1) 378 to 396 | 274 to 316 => -0.61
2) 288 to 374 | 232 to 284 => -0.51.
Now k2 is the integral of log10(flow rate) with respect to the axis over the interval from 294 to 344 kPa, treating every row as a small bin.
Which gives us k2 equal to 28.1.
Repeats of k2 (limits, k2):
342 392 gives 29.9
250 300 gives 26.5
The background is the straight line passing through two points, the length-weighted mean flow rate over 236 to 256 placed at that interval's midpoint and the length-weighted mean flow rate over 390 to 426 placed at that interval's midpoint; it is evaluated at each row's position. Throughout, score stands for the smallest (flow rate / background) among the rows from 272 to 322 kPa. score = 0.89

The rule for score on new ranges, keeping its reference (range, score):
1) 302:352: 0.80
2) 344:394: 0.83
